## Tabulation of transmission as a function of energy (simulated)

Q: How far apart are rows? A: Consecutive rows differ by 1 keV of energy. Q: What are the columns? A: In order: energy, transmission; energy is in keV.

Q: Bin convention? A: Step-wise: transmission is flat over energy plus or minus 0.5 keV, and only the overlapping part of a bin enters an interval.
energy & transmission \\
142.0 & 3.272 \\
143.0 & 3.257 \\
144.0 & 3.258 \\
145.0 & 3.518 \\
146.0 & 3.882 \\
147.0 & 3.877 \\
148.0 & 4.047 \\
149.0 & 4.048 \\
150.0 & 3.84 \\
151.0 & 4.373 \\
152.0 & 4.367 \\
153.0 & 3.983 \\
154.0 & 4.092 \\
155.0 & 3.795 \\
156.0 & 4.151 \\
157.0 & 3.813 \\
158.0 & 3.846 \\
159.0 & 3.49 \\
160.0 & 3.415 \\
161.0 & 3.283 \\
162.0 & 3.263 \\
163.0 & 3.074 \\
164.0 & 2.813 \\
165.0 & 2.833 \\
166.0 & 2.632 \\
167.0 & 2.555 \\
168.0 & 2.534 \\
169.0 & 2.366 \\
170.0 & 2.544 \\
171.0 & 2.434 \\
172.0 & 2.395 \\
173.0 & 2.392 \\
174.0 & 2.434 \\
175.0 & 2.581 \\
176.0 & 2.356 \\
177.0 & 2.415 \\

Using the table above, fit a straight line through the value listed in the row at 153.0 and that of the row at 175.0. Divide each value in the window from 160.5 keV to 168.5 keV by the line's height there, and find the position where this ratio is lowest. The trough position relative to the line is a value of 167.0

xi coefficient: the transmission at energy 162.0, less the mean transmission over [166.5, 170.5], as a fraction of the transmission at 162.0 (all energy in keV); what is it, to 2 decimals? 0.23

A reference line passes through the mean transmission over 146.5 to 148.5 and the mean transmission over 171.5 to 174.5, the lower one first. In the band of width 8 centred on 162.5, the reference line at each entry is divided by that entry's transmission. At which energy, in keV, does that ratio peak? 166.0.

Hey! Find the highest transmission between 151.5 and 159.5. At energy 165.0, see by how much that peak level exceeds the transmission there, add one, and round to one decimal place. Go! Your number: 2.5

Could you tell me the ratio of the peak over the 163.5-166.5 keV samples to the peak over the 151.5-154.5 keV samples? 0.65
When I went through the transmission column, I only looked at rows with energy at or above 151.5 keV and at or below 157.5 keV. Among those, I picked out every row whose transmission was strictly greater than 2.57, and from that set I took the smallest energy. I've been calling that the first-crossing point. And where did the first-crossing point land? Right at 152.0 keV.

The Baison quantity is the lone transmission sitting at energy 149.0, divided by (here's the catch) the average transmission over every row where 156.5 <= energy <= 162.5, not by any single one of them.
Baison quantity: 1.15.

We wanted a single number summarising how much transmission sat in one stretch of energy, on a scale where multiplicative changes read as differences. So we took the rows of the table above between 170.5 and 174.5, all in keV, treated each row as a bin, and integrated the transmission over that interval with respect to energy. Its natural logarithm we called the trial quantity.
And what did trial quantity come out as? 2.27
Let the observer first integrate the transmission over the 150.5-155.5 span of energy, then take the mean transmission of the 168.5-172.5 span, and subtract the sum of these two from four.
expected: -19.0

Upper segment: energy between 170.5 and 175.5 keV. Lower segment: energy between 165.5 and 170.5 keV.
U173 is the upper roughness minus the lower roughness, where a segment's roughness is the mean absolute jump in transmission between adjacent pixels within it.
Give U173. -0.053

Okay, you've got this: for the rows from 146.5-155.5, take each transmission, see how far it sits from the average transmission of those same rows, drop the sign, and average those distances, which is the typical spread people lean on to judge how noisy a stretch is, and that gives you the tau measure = 0.15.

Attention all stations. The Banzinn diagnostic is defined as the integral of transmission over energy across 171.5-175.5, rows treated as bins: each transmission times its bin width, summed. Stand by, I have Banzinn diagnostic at 10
